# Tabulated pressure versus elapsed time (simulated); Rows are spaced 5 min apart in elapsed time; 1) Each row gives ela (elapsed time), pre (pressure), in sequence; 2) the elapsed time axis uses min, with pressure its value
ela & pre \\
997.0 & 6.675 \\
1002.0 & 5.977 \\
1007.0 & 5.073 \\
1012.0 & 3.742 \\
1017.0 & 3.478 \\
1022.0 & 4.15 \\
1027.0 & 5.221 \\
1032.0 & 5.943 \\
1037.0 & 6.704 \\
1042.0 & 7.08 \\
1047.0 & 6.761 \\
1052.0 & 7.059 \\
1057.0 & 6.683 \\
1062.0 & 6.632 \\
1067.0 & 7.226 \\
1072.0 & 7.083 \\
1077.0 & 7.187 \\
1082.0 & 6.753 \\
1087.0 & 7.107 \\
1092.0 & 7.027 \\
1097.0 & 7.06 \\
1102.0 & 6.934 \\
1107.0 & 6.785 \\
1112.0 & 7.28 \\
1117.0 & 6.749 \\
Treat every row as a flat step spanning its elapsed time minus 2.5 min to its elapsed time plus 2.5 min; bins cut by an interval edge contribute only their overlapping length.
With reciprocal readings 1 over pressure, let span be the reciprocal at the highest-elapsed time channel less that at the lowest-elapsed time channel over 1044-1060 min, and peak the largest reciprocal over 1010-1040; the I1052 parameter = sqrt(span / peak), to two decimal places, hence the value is 0.08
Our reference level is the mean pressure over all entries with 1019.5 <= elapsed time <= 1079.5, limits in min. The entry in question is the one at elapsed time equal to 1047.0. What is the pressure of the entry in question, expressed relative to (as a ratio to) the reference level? 1.04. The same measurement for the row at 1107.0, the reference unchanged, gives 1.05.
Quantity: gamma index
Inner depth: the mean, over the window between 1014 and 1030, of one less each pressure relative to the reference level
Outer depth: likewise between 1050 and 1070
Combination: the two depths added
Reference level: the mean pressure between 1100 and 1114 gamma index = 0.40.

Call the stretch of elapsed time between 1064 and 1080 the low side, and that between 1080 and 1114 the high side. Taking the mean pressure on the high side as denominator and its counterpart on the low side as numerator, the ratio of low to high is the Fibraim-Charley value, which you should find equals 1.02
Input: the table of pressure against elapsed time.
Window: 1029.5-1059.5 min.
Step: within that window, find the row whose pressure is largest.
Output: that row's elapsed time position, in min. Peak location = 1042.0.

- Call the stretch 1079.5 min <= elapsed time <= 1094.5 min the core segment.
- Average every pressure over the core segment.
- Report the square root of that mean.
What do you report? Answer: 2.64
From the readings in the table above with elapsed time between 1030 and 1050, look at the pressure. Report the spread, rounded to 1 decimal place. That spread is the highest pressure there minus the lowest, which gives 1.1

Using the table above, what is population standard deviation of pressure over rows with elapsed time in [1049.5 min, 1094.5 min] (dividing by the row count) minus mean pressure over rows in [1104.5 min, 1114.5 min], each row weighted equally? -6.82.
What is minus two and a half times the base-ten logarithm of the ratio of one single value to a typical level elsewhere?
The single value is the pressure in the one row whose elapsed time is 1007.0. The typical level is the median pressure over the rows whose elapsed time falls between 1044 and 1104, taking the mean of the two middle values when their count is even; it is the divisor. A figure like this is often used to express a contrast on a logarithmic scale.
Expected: 0.36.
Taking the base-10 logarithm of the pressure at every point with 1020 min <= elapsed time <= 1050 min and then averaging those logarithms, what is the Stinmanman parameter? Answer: 0.77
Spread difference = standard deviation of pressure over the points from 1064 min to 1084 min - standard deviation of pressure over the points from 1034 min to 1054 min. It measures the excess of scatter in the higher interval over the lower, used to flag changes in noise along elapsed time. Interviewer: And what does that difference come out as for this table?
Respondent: 0.0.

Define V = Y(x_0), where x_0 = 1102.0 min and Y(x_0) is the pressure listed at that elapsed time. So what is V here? 6.934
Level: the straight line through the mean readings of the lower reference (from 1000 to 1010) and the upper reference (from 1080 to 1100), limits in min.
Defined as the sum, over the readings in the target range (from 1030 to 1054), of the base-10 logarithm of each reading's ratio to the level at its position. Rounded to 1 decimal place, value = 0.2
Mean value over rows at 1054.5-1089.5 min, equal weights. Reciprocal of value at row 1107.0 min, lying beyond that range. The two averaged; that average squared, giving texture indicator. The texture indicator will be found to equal 13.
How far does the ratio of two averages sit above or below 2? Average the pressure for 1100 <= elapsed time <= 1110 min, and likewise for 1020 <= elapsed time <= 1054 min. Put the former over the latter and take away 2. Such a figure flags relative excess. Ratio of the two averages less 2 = -0.88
